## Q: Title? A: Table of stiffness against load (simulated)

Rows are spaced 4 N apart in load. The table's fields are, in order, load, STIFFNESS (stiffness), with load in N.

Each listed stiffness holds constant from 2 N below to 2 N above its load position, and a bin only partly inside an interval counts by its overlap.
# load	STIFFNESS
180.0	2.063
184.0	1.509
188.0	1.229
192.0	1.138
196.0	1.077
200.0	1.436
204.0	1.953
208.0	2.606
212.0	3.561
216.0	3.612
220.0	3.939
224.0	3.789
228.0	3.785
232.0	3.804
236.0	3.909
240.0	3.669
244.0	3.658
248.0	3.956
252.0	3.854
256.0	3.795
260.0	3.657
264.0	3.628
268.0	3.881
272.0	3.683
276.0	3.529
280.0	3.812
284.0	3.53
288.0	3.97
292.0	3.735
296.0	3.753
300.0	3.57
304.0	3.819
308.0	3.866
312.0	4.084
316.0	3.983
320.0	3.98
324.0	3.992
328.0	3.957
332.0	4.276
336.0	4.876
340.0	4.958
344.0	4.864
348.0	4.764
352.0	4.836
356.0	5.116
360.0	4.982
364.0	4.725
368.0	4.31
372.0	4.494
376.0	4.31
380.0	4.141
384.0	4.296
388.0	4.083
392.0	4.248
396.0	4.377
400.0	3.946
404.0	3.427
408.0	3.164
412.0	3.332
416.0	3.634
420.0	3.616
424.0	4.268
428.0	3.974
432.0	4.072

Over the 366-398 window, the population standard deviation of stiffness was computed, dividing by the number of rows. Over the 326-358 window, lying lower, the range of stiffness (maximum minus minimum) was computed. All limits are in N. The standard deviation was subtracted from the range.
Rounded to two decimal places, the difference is 1.04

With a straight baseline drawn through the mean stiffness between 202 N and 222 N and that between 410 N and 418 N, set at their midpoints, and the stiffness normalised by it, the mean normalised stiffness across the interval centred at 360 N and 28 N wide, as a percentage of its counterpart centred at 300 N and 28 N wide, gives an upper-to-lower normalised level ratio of 120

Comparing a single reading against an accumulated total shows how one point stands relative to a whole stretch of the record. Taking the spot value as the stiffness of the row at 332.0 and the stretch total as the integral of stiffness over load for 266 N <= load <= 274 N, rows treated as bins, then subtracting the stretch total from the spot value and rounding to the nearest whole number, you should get -26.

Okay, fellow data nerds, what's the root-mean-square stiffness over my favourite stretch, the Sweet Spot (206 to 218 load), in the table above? 3.3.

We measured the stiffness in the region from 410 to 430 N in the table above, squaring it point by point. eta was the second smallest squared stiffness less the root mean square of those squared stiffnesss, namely -1.41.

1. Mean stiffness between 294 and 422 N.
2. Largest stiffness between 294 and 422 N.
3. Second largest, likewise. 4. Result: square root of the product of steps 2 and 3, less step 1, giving 0.9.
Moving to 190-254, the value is 0.8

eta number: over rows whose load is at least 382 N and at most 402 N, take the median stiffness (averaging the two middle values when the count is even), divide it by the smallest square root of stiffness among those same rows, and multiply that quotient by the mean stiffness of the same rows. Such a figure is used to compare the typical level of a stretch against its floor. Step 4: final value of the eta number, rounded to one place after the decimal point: 9.0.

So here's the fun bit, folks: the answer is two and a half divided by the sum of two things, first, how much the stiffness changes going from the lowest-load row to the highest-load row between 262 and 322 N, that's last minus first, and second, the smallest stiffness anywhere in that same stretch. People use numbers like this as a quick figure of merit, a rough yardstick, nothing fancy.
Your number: 0.64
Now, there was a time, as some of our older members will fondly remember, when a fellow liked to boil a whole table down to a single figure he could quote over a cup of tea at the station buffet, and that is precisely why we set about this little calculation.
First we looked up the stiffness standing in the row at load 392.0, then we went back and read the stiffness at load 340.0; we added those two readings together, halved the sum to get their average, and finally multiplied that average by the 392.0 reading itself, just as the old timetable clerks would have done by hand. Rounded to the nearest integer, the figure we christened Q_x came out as 20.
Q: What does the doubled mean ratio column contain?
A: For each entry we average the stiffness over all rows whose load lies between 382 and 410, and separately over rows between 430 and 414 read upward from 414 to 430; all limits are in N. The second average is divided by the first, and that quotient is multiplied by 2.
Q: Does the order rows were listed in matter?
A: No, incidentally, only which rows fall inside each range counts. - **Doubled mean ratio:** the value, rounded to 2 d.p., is 1.97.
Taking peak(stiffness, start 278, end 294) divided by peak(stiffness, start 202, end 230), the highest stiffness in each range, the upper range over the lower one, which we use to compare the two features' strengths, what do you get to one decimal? 1.0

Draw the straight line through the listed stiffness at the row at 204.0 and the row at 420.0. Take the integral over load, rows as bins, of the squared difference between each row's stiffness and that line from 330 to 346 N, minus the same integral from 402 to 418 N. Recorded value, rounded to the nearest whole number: 50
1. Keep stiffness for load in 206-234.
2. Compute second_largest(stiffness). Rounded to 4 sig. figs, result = 3.804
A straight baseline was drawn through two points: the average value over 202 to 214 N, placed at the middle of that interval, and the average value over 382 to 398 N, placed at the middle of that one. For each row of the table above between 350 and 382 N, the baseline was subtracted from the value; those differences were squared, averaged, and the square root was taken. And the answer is 0.69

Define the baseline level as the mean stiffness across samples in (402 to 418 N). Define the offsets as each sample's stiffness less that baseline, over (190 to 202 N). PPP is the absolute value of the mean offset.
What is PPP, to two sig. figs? 2.2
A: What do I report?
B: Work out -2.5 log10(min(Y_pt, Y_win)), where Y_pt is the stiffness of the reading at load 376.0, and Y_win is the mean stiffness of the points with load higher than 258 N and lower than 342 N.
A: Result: -1.49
